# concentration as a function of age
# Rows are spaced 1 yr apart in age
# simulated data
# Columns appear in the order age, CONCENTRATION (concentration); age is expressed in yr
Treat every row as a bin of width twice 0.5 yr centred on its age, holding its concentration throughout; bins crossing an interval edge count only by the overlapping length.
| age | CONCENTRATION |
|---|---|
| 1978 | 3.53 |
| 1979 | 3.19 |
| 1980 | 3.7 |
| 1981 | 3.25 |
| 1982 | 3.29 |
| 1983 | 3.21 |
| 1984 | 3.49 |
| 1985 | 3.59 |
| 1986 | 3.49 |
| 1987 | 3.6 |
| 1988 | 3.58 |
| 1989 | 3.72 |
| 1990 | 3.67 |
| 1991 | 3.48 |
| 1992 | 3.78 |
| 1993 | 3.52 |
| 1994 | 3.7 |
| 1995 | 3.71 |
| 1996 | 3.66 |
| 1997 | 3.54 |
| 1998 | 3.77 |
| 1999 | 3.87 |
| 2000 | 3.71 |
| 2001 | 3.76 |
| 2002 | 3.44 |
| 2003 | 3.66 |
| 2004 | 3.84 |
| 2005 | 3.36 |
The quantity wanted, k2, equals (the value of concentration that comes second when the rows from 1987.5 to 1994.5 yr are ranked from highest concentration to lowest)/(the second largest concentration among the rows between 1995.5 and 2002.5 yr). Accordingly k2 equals 0.99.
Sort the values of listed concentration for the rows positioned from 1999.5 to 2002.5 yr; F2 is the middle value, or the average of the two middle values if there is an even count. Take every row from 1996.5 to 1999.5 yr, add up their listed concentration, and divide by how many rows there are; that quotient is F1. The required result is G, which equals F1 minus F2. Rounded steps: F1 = 3.727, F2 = 3.71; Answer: 0.017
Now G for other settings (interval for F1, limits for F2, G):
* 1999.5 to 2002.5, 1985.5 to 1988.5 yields 0.057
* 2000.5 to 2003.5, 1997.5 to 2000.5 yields -0.150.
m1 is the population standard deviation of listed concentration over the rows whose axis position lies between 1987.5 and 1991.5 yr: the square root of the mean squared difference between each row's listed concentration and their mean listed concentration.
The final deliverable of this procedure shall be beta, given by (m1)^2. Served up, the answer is 0.008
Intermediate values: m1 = 0.09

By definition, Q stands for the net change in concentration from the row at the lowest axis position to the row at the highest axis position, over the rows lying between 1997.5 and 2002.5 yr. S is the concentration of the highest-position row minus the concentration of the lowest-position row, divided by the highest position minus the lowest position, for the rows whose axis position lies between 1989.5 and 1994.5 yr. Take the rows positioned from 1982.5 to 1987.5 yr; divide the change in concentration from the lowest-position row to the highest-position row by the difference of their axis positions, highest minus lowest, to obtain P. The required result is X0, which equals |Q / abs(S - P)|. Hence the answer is 4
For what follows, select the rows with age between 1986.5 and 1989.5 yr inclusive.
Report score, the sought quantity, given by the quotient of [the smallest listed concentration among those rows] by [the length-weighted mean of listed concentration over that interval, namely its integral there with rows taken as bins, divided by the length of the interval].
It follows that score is 0.985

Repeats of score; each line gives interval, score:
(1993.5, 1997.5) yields 0.969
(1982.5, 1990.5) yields 0.906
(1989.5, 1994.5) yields 0.959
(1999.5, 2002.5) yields 0.946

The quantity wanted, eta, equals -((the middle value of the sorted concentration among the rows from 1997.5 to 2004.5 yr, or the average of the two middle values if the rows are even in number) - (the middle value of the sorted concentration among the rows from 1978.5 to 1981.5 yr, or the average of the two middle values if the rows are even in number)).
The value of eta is -0.5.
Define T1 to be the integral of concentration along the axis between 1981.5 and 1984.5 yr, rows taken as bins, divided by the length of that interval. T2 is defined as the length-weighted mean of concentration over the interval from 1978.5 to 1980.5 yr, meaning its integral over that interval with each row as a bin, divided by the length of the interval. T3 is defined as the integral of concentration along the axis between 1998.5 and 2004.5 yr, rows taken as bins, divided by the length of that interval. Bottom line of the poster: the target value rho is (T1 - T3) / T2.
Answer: -0.111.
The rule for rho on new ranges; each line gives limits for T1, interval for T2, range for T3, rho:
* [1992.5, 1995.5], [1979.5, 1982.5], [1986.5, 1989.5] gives 0.003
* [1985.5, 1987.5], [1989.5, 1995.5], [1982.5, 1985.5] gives 0.032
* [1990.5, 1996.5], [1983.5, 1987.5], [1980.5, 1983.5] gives 0.111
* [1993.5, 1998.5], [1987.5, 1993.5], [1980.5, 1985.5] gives 0.086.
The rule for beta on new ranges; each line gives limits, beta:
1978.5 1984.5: 0.033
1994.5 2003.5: 0.014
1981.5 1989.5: 0.025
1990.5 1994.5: 0.015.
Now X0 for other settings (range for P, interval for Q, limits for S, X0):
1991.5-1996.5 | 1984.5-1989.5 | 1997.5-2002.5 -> 2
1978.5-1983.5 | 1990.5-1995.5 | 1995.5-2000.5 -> 31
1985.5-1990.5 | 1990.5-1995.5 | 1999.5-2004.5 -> 18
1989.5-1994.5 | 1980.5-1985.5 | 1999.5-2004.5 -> 14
